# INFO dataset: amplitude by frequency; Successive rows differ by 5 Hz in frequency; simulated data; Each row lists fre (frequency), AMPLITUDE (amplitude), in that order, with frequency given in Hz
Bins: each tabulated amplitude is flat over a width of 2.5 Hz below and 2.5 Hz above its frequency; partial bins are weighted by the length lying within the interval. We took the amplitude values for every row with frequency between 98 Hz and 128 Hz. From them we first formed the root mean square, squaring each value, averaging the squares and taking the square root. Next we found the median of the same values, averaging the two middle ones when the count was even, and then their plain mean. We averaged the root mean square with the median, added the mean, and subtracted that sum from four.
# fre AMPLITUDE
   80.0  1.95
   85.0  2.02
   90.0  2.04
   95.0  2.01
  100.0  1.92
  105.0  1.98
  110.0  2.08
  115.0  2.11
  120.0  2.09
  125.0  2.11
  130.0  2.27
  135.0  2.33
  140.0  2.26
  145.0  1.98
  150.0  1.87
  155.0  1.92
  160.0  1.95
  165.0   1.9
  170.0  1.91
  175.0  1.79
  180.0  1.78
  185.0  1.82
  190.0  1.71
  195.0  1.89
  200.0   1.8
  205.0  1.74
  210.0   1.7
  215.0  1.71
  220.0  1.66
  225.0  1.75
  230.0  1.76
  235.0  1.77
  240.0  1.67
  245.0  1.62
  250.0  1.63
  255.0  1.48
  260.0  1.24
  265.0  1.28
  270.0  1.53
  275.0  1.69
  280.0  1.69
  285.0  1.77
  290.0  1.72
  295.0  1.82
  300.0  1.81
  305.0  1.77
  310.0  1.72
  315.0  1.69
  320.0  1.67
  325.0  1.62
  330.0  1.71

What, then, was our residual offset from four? -0.12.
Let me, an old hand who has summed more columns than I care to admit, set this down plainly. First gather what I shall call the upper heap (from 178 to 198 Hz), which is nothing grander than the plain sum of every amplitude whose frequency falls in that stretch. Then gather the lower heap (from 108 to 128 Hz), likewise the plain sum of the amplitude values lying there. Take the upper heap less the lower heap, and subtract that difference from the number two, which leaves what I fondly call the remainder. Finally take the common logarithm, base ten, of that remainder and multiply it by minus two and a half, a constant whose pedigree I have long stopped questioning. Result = -1.26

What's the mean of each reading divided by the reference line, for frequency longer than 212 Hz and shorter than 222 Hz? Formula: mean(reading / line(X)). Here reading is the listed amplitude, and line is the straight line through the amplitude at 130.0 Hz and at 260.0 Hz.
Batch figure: 1.07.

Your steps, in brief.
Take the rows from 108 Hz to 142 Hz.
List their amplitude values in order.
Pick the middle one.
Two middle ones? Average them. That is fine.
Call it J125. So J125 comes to 2.11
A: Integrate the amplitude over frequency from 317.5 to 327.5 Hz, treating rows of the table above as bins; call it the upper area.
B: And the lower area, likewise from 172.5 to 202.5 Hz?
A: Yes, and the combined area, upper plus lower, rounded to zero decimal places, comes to 70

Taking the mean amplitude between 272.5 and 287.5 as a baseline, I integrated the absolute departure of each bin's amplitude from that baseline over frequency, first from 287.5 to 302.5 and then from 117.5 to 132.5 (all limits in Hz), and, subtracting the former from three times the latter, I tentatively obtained 19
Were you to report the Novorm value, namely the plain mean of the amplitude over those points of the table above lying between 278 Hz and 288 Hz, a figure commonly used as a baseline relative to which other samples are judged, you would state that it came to 1.73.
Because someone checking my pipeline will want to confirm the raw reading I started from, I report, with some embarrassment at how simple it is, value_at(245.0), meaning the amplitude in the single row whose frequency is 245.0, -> 1.62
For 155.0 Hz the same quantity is 1.92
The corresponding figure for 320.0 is 1.67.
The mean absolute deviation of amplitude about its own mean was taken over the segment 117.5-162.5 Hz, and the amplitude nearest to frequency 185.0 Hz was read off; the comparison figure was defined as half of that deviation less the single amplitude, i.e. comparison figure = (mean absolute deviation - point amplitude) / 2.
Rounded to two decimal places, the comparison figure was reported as -0.84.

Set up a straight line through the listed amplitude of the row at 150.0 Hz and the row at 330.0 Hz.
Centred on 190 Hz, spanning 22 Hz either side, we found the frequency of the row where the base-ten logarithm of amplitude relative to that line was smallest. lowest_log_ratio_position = 190.0 Hz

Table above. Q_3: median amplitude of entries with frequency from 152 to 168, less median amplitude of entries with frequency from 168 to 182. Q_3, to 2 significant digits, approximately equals 0.13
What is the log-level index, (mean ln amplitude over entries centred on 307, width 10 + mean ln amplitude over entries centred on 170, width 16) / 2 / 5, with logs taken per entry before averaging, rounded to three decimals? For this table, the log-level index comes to 0.118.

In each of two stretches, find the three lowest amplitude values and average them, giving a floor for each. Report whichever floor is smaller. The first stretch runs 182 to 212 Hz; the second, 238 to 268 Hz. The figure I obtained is 1.33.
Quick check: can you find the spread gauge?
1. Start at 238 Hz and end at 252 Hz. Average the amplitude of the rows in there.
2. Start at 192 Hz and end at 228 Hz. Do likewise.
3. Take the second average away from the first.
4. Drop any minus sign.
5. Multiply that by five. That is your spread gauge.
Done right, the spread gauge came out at 0.55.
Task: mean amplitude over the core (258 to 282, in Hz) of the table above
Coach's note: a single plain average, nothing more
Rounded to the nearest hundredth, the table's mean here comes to 1.49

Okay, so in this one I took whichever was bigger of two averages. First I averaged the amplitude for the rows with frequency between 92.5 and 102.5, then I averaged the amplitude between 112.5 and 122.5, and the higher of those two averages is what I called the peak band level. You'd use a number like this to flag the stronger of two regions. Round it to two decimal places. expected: 2.10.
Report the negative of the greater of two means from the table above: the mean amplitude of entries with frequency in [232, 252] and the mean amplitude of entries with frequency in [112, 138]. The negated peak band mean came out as -2.18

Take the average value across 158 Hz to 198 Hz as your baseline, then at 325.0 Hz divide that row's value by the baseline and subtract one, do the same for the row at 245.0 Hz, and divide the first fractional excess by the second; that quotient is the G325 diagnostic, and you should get 1.0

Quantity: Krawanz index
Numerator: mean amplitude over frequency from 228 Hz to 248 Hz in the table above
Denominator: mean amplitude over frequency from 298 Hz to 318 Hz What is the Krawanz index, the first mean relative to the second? 0.98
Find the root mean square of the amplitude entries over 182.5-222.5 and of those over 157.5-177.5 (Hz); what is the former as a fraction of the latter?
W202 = 0.93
